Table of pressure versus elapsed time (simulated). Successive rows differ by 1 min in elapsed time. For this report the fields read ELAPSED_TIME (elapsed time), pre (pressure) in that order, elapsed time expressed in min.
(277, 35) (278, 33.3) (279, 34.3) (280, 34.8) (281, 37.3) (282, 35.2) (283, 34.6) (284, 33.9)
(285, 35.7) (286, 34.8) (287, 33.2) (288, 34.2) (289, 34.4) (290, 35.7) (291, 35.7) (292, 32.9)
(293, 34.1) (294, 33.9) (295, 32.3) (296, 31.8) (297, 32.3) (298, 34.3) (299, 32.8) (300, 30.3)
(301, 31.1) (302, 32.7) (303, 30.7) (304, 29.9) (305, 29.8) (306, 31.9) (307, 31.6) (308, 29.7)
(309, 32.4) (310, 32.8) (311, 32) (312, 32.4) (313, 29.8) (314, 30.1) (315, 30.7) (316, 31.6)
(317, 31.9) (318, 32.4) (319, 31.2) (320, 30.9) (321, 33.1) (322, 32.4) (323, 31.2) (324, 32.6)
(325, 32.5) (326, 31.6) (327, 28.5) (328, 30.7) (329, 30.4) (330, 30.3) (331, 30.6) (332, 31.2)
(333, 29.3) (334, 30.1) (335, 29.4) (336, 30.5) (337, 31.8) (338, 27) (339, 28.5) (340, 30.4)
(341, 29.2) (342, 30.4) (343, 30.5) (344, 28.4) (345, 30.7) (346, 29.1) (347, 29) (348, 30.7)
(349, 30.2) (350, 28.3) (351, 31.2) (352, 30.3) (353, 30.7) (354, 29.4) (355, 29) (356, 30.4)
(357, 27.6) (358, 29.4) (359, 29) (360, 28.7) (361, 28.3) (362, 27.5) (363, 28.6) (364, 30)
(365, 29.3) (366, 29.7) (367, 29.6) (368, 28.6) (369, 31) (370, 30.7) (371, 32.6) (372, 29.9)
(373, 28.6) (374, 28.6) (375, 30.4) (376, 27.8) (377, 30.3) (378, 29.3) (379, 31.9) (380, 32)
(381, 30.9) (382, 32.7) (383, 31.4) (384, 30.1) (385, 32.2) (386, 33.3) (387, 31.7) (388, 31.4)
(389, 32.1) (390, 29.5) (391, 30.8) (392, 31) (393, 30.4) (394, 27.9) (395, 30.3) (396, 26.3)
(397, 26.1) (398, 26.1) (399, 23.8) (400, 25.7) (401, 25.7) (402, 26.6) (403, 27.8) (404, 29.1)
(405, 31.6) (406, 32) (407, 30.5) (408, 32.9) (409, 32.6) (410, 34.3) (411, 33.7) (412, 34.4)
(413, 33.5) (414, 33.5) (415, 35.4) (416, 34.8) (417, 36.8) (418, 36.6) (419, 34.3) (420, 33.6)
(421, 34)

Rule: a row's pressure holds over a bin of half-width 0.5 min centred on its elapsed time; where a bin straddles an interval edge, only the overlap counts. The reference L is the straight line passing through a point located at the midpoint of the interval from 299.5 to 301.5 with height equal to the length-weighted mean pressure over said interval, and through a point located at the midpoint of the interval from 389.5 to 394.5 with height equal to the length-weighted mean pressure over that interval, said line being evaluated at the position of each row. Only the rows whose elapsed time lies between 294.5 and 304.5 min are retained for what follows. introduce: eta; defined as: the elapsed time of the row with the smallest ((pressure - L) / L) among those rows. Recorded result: 304 min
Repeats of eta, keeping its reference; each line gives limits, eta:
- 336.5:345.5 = 338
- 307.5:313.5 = 308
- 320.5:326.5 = 323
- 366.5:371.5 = 368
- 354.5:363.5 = 362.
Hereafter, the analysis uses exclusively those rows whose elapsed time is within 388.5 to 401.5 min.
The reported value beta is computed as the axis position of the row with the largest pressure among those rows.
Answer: 389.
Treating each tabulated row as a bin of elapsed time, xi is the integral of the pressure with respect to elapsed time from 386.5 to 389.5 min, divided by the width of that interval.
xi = 31.7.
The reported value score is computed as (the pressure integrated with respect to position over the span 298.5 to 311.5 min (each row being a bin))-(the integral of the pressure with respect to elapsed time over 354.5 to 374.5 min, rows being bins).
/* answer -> -179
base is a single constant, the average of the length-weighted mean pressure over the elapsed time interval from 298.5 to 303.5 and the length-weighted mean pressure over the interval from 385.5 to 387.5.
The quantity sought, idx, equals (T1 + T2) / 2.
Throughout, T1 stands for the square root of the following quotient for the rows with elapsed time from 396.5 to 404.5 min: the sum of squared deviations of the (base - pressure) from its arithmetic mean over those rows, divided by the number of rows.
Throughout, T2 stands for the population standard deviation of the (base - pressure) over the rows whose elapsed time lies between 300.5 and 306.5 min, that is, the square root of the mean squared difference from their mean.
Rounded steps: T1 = 1.5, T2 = 1.04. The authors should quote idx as 1.3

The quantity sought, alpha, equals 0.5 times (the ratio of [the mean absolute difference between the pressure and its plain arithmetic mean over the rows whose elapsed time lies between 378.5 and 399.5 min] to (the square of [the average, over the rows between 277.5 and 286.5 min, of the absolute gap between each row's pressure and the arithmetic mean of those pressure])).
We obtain 1.58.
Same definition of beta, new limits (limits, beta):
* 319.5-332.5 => 321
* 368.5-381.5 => 371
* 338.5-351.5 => 351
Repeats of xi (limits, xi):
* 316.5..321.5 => 31.9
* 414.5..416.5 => 35.1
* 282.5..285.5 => 34.7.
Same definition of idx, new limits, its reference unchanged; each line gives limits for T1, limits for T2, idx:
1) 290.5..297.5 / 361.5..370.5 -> 1.1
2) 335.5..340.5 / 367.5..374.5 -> 1.6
